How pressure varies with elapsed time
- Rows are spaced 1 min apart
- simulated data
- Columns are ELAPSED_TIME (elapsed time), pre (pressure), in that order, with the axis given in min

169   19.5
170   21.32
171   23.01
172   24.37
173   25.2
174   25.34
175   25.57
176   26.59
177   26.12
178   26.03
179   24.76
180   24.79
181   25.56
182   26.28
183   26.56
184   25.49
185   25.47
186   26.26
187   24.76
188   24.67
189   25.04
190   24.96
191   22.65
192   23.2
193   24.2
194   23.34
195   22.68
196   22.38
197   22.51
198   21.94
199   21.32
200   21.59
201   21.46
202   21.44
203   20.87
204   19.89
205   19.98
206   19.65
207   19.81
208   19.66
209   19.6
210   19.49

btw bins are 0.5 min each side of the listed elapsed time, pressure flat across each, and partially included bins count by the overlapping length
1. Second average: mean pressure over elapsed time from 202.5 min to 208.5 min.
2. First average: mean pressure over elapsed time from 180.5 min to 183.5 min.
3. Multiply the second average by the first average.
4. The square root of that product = 22.8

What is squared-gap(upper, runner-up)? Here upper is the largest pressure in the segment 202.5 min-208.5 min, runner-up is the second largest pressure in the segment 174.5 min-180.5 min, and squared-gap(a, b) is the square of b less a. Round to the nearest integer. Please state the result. 28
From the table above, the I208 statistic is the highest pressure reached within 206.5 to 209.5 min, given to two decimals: 19.81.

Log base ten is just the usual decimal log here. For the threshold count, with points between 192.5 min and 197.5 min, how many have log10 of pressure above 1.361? 2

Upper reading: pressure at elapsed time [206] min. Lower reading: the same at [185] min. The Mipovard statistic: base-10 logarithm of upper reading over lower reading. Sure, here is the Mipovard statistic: -0.11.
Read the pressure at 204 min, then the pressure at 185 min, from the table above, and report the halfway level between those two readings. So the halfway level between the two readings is 22.7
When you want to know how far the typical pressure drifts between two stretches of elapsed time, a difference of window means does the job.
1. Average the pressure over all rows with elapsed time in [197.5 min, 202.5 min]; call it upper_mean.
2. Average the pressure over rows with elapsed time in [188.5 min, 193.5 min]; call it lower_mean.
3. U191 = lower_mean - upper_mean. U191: 2.5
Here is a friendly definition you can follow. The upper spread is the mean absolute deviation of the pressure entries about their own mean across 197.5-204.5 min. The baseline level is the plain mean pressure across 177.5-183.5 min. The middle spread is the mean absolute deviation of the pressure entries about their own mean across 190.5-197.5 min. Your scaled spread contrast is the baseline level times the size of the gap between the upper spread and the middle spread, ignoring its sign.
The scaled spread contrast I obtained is 1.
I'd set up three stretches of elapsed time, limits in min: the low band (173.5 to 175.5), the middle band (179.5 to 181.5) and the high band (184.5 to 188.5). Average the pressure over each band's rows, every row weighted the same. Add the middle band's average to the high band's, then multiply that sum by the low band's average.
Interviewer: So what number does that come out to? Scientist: 1285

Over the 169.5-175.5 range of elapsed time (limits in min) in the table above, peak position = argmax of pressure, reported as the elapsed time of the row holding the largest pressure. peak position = 175 min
